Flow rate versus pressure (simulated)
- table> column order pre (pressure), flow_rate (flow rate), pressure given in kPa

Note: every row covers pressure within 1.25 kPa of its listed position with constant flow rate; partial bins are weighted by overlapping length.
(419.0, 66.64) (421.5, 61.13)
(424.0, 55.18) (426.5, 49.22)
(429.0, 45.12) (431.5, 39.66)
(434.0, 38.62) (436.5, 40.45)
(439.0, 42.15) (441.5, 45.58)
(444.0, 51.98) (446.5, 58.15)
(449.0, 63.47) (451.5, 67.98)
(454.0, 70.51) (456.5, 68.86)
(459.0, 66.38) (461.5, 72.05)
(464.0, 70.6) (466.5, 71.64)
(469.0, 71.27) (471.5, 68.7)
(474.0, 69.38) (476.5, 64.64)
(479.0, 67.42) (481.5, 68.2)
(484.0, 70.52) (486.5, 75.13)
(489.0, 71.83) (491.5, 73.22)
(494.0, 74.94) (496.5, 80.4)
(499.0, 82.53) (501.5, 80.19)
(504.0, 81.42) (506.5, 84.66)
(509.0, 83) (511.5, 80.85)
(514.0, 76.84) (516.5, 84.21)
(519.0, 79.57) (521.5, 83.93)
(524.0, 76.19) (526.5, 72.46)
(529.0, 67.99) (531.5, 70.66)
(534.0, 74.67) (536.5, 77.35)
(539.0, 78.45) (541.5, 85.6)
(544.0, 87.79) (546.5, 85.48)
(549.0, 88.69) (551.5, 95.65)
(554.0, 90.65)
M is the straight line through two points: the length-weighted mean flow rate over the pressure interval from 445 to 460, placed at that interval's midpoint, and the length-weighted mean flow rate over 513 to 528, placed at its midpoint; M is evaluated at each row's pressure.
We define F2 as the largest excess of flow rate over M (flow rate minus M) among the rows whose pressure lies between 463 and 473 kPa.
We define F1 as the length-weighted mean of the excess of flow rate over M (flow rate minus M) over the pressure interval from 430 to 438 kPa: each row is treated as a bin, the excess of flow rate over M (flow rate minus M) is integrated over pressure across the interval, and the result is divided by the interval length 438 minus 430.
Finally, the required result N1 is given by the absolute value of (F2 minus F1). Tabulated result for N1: 25.6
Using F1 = -22.3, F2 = 3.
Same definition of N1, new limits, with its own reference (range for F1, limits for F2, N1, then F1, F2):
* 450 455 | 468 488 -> 0.3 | 3.2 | 3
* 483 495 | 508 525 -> 6.0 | 0.5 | 6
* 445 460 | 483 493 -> 2.9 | 0.0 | 3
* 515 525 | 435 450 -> 3.9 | 2.4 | -2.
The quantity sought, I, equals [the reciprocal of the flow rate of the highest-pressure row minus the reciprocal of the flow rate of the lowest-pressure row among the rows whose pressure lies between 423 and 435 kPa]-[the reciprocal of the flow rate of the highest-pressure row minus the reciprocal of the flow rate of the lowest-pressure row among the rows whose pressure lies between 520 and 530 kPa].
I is 0.005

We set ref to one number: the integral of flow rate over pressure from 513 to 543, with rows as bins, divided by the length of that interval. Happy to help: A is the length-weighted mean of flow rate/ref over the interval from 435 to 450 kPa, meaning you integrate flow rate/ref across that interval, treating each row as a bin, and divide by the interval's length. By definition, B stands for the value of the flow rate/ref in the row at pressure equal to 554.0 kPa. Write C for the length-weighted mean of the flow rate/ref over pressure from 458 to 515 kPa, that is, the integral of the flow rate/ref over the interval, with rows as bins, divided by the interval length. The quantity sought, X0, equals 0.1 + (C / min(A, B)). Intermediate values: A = 0.64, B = 1.17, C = 0.96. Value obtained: 1.6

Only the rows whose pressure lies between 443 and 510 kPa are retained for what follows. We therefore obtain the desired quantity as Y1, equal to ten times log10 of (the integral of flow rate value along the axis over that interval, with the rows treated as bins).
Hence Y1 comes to 36.8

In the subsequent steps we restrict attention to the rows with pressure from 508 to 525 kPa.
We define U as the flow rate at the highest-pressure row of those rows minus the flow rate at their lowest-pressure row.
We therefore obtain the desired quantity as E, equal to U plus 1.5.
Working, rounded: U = -7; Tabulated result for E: -5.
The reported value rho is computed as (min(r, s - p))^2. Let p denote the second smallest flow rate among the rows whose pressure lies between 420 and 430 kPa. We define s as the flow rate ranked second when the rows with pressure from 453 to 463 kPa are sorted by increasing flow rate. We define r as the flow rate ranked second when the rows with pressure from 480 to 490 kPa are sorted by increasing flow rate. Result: 386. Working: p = 49.22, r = 70.52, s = 68.86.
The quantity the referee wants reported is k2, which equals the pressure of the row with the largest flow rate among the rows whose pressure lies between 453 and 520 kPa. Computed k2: 506.5 kPa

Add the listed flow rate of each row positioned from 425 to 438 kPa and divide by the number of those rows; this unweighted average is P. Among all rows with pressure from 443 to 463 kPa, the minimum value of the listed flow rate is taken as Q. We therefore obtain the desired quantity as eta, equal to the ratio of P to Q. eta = 0.8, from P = 43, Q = 51.98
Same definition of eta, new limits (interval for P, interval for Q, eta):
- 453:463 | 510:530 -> 1.0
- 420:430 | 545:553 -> 0.6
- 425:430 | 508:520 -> 0.6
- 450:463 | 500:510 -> 0.9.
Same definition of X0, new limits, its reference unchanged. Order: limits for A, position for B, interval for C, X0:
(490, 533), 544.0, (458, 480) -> 1.0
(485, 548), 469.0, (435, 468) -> 1.0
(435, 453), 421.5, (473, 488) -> 1.4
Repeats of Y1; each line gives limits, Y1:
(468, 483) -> 30.1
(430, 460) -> 32.1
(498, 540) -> 35.2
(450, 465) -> 30.2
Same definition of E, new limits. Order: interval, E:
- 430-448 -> 20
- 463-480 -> -2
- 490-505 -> 10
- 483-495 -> 6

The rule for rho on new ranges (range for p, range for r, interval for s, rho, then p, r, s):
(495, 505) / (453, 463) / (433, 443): 1596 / 80.4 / 68.86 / 40.45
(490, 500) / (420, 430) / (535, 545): 12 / 74.94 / 49.22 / 78.45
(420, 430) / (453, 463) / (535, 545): 854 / 49.22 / 68.86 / 78.45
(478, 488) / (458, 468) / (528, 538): 6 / 68.2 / 70.6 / 70.66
